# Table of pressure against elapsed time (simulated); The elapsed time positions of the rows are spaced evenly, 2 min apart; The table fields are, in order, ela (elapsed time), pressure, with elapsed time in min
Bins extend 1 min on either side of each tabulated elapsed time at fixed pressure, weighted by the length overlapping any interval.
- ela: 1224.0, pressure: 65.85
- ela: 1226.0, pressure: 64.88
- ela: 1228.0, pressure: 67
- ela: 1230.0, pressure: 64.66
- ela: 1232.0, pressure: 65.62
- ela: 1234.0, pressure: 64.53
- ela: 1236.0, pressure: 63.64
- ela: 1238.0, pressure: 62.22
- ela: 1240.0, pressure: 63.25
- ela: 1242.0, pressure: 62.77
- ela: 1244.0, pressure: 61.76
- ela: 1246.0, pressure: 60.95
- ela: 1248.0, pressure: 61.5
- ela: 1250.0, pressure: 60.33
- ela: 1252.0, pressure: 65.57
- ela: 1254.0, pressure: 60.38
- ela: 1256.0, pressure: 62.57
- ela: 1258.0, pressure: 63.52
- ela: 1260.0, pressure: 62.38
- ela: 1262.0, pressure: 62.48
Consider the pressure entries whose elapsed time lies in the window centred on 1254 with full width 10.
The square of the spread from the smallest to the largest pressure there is 27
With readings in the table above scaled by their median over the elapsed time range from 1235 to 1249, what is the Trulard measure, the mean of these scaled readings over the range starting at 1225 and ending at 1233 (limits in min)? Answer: 1.05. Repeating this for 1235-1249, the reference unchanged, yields 1.00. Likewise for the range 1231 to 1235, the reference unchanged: 1.05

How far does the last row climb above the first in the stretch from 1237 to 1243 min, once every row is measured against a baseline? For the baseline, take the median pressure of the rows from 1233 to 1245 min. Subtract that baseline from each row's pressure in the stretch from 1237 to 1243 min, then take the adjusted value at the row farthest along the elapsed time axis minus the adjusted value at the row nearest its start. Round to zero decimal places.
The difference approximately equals 1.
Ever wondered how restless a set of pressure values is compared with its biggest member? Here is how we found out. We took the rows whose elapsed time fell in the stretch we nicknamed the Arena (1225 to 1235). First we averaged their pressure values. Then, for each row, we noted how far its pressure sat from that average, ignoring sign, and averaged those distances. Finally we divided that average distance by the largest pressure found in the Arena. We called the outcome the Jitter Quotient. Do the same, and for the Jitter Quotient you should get 0.0116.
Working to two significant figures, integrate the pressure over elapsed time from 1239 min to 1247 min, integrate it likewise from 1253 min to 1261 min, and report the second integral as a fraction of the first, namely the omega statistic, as 1.0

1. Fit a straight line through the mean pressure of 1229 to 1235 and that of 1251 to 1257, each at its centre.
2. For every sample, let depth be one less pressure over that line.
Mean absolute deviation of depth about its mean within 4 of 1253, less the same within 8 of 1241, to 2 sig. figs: 0.020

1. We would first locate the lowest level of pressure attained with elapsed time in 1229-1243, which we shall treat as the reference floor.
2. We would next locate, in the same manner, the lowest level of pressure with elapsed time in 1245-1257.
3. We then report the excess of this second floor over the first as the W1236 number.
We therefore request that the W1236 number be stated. -1.9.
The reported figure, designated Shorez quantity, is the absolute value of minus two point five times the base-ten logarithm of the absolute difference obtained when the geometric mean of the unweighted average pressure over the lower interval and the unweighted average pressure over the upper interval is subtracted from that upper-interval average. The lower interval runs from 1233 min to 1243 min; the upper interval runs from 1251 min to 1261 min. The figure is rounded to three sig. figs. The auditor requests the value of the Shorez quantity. 1.75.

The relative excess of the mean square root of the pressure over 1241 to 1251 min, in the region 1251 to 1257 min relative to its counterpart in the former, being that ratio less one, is 0.011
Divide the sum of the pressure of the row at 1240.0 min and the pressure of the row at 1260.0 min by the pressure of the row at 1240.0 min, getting 1.99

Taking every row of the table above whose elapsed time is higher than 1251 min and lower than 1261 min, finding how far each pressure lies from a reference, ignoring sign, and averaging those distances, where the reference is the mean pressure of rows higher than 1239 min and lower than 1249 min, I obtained 1.5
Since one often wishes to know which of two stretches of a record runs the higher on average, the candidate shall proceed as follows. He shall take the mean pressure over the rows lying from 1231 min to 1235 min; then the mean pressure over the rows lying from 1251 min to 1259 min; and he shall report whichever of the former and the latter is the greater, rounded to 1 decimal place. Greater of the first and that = 65.1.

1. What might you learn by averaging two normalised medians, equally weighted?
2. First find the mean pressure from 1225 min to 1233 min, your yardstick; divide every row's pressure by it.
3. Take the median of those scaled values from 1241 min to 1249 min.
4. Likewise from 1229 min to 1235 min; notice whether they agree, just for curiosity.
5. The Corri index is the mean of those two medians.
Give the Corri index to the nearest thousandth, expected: 0.963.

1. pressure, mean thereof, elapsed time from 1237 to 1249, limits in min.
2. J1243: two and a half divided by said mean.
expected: 0.0403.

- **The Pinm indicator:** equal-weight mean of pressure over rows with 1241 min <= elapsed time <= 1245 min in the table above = 62.3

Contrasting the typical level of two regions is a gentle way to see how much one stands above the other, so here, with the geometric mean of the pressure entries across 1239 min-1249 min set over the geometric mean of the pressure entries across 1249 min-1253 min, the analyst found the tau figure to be 0.99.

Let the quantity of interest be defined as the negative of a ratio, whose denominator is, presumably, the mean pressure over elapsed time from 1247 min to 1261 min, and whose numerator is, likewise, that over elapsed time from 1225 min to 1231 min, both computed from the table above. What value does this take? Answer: -1.05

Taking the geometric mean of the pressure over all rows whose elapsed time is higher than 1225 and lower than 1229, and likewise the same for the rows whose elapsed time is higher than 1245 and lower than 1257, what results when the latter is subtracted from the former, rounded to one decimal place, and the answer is 4.1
